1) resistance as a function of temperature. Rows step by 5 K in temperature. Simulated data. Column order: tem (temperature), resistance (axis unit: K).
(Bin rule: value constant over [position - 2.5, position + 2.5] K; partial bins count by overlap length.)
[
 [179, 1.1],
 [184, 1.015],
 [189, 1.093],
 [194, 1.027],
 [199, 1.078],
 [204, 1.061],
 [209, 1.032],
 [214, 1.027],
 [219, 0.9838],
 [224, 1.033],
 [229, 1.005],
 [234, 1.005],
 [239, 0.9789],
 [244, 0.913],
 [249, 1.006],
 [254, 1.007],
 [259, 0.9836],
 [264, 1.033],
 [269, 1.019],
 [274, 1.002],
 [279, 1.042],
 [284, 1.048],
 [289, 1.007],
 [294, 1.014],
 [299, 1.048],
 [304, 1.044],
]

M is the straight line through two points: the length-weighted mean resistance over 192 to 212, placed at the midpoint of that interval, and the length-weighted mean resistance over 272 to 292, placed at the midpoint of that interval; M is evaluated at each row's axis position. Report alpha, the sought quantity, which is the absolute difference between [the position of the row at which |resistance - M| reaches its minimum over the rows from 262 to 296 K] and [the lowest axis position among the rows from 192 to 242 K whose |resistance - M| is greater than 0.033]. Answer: 45 K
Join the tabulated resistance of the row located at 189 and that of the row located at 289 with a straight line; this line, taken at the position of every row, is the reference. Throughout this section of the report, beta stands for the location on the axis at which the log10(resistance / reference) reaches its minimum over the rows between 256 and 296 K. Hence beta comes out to 259 K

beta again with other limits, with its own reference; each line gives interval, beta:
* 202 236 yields 219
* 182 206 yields 184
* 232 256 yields 244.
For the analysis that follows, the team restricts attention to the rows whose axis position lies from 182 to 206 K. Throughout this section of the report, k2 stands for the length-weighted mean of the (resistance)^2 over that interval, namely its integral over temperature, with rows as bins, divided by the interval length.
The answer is 1.11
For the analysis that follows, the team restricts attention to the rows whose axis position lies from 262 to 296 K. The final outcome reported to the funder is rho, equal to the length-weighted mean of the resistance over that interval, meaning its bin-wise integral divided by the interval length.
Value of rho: 1.024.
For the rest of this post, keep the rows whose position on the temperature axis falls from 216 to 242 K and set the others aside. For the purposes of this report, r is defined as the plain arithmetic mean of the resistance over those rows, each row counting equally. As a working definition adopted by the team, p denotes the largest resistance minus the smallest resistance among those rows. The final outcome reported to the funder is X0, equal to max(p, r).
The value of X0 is 1.00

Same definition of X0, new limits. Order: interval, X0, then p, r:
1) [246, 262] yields 1.00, 0.023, 1.00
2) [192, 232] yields 1.03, 0.094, 1.03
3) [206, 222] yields 1.01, 0.048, 1.01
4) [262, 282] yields 1.02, 0.040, 1.02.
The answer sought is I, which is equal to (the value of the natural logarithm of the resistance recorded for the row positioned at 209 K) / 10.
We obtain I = 0.0031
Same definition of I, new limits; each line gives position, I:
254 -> 0.0007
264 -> 0.0032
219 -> -0.0016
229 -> 0.0005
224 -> 0.0032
